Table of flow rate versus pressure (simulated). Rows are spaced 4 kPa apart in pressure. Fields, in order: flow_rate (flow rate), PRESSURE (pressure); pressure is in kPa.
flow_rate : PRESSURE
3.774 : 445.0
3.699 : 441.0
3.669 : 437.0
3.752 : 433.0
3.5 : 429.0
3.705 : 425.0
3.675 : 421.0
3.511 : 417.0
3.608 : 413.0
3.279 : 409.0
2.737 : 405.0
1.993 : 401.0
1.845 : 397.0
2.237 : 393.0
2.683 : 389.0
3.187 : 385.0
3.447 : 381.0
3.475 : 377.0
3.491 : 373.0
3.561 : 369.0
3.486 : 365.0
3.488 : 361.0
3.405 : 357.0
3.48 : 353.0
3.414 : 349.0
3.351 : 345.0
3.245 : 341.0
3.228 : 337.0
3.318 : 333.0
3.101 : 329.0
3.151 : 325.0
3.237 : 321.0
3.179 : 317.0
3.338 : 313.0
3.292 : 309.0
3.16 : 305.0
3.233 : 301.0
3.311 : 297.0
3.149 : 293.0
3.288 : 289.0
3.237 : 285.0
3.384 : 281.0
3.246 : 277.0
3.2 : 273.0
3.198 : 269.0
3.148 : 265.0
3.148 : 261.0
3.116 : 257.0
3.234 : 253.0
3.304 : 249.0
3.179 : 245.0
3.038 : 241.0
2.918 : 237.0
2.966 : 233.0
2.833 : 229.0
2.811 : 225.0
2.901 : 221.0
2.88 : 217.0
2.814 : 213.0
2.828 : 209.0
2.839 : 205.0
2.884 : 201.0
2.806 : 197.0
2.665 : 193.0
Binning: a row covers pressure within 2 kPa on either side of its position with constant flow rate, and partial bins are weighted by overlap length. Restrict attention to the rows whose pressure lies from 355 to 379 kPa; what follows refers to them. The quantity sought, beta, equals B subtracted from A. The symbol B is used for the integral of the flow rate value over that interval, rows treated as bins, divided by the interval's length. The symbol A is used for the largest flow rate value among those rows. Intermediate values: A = 3.561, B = 3.5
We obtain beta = 0.077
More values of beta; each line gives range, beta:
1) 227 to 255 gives 0.237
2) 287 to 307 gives 0.083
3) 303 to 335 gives 0.116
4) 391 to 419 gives 0.864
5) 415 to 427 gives 0.075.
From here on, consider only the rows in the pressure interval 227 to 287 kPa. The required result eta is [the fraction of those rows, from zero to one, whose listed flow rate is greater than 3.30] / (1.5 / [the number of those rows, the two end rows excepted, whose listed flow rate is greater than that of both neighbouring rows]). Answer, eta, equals 0.3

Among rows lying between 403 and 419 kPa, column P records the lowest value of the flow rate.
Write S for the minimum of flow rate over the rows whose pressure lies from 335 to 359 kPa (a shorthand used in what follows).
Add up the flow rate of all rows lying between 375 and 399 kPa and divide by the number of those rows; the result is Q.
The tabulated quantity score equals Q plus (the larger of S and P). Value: 6.04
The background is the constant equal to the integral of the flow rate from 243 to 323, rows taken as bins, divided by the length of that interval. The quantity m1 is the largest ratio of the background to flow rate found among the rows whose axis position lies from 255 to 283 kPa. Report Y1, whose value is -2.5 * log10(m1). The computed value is -0.04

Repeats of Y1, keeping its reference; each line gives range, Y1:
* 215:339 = -0.15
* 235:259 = -0.11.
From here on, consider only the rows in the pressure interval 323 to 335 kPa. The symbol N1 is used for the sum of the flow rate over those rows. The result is 9.6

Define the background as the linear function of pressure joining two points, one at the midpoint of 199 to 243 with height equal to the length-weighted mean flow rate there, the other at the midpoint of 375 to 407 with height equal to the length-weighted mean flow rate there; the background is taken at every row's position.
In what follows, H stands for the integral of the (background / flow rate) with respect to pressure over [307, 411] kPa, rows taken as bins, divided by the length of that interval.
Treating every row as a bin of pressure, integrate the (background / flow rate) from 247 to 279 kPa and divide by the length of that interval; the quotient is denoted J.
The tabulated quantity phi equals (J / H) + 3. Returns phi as 3.99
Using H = 0.90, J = 0.89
